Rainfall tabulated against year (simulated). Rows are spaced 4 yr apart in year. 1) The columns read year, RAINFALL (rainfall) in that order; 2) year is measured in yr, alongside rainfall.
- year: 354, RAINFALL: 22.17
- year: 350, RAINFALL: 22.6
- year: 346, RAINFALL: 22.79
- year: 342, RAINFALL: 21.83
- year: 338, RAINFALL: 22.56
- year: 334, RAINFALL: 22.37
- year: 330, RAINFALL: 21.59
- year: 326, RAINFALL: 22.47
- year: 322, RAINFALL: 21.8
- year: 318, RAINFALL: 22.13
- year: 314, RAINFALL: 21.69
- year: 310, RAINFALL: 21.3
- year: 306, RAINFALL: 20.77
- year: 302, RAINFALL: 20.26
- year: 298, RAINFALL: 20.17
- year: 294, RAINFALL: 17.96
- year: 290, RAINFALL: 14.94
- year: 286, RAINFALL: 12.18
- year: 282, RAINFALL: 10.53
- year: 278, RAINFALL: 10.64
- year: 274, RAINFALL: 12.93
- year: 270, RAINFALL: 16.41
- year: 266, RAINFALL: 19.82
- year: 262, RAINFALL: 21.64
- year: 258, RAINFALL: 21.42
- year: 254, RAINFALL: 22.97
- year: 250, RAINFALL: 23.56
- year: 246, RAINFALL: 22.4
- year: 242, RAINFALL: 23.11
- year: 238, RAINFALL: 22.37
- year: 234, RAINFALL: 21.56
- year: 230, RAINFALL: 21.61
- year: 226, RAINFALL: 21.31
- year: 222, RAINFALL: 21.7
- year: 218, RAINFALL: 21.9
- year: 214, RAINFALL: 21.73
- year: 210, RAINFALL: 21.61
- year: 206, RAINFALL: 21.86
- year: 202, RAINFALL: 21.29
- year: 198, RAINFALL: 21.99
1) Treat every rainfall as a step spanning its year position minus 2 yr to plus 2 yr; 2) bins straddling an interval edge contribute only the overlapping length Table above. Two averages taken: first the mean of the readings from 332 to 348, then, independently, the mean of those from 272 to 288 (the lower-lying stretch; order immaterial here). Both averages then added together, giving 34.0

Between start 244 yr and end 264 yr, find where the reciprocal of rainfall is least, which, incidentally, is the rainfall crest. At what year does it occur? 250 yr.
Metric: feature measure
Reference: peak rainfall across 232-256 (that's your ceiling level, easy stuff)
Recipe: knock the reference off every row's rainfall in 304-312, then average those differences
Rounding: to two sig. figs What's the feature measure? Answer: -2.5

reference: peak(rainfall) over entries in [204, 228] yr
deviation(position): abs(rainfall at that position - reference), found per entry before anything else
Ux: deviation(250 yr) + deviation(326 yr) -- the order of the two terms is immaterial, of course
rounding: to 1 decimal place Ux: 2.2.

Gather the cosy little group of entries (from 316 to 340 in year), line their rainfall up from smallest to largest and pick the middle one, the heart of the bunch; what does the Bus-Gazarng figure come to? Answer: 22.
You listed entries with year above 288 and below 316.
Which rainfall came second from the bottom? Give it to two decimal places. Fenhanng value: 17.96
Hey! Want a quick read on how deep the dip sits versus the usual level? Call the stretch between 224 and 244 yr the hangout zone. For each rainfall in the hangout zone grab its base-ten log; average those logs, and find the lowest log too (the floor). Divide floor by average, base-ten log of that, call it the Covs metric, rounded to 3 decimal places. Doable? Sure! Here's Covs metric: -0.004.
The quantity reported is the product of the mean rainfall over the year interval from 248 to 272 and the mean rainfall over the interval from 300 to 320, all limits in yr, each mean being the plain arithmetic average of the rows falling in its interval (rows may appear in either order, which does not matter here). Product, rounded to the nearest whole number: 445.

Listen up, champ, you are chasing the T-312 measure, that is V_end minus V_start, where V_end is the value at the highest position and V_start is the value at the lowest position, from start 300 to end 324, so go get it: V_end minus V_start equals 2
